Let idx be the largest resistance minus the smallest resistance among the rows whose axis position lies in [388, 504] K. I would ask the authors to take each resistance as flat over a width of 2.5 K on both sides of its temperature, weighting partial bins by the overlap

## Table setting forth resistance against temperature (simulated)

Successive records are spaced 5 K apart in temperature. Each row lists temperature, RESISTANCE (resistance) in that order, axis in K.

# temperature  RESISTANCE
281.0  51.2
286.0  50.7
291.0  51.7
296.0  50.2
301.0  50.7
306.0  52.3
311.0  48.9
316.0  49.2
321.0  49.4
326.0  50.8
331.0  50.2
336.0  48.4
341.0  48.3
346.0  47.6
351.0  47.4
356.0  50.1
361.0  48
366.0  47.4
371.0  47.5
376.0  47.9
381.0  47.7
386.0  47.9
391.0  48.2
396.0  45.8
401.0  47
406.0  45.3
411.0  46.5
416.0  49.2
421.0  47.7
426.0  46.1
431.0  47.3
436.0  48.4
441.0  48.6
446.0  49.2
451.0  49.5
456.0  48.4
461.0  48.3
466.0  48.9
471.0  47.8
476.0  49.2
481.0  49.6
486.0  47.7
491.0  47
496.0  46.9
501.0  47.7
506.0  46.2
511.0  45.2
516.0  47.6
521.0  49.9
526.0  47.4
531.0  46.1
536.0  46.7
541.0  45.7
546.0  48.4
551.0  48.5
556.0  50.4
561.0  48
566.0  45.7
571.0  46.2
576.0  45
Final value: 4.3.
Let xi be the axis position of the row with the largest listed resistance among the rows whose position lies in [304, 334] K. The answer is 306.0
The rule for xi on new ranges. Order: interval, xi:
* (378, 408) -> 391.0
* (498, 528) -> 521.0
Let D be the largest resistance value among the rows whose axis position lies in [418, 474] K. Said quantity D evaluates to 49.5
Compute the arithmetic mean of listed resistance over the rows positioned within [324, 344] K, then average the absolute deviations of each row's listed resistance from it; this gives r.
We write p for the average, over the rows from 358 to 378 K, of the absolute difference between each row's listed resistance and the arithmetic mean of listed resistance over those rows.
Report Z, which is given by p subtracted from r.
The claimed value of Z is 0.8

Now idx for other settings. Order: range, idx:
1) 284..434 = 7.0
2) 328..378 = 2.8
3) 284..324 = 3.4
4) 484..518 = 2.5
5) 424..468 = 3.4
